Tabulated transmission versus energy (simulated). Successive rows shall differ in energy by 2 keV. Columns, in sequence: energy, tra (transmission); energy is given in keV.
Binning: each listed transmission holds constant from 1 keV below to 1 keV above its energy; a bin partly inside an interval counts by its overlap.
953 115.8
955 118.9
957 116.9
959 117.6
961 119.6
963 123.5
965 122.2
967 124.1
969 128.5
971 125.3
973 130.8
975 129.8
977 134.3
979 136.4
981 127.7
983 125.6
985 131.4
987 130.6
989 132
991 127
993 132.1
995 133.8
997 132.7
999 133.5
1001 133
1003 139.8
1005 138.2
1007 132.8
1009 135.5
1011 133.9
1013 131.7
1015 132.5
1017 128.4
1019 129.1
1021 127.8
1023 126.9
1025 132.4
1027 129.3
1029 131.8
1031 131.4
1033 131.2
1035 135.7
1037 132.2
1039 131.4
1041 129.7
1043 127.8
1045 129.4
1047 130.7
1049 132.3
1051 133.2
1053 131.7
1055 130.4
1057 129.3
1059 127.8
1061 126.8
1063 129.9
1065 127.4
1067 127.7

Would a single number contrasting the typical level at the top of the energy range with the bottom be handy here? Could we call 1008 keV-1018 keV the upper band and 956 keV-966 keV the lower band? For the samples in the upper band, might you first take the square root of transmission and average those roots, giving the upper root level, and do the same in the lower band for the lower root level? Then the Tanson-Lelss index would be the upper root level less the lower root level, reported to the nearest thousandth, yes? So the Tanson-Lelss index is 0.554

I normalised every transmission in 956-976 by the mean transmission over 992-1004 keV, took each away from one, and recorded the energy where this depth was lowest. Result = 973 keV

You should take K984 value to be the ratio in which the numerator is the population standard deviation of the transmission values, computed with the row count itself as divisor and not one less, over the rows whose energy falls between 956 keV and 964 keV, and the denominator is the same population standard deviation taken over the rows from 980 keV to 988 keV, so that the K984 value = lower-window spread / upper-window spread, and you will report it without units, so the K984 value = 1.1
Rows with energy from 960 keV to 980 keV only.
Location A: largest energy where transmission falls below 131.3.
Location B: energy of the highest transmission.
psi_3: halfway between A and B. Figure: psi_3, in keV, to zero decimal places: 977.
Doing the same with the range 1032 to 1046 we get 1040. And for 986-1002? 993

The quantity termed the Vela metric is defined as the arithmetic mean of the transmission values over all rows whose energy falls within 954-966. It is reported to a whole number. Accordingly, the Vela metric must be 120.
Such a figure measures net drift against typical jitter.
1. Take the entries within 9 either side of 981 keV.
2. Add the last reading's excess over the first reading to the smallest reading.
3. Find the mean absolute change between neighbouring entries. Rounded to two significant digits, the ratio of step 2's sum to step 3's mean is 38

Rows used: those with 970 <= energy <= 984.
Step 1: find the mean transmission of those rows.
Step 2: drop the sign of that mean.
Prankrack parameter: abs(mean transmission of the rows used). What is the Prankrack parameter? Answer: 130.0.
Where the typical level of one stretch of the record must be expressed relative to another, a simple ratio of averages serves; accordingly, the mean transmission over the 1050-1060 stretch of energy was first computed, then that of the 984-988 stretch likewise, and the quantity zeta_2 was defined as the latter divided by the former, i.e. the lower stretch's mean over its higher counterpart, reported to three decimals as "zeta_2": 1.004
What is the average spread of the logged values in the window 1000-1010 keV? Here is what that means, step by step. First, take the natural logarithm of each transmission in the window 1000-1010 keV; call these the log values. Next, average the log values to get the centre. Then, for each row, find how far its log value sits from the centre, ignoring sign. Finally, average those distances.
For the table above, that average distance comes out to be 0.018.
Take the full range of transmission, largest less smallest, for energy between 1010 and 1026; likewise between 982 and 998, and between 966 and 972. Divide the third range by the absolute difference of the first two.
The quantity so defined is 3.7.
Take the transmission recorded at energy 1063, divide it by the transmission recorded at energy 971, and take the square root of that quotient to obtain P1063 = 1.02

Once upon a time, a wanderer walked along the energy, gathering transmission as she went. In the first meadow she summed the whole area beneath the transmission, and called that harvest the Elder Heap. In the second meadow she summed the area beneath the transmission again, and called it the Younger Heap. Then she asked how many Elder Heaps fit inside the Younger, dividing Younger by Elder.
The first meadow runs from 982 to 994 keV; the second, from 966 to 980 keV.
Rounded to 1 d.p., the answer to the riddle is 1.2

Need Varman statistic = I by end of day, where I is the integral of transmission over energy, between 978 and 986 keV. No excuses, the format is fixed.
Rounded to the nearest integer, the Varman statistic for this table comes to 1042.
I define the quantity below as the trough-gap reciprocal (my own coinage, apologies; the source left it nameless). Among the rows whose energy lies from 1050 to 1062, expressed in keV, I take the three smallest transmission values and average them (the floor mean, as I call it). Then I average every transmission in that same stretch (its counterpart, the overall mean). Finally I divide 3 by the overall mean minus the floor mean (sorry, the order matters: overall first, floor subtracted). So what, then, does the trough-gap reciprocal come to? 1.58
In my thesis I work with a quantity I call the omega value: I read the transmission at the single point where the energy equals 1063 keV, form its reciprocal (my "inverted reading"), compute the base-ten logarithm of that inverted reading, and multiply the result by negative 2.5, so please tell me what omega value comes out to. 5.28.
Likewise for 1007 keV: 5.31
